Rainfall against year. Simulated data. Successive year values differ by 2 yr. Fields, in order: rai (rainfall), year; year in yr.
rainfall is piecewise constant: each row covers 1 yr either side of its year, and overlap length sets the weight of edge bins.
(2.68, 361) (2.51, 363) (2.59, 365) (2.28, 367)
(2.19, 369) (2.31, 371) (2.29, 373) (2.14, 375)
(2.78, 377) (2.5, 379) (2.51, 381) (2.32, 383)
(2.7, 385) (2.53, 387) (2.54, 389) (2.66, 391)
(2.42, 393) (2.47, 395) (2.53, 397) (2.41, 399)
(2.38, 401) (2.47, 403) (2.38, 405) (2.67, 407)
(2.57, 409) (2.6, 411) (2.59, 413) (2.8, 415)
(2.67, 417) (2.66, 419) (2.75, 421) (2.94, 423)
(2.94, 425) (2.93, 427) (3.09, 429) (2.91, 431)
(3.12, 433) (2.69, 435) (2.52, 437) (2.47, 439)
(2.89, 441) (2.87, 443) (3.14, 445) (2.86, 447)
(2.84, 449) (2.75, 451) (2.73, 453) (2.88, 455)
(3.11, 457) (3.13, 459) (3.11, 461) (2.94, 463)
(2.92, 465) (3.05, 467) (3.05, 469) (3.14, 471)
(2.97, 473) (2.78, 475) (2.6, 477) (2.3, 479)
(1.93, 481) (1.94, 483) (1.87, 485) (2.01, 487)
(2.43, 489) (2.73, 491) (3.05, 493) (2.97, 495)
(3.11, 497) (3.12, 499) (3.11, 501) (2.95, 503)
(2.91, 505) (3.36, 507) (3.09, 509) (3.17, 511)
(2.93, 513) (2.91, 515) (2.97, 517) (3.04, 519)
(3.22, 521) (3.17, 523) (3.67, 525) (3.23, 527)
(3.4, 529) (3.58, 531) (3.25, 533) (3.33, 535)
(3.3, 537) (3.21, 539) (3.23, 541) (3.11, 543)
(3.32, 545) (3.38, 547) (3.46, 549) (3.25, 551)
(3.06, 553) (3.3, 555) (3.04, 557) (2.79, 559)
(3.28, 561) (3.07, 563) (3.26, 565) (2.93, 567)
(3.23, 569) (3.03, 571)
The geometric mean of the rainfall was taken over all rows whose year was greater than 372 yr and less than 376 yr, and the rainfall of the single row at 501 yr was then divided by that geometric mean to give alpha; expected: 1.40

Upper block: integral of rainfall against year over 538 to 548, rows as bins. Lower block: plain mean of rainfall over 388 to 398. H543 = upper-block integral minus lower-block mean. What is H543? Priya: 30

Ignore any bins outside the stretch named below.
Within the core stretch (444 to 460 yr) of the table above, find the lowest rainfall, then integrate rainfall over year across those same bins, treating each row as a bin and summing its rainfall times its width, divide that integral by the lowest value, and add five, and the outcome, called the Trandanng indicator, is 22.2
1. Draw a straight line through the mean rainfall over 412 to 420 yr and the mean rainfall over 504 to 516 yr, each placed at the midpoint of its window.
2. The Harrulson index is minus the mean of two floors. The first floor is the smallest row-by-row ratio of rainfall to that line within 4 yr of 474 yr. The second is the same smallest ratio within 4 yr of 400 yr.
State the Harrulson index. -0.90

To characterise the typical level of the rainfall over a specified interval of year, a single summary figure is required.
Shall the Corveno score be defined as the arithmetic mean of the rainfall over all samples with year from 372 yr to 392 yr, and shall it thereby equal 2.50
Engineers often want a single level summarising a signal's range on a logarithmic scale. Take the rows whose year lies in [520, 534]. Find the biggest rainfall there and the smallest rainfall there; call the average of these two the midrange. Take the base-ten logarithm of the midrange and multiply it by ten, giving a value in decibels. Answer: 5.3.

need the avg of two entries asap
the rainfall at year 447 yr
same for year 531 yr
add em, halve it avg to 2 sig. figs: 3.2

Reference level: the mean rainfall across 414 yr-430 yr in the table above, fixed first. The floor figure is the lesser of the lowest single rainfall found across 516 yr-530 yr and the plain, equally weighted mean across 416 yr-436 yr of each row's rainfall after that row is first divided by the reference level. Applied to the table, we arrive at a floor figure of 1.008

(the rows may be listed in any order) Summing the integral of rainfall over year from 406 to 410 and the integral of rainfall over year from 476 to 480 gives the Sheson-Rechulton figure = 20.3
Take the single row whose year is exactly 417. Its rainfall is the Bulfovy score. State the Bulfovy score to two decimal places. 2.67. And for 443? 2.87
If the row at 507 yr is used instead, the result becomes 3.36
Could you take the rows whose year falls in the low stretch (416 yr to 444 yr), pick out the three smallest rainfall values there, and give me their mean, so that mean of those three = 2.55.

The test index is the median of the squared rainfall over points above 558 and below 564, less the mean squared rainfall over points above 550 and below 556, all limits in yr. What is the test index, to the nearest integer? -1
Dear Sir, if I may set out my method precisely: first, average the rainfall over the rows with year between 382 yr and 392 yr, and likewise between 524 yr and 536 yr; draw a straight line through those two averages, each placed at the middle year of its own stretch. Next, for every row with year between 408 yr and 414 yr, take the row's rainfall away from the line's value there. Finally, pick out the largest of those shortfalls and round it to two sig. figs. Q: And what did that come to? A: 0.12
